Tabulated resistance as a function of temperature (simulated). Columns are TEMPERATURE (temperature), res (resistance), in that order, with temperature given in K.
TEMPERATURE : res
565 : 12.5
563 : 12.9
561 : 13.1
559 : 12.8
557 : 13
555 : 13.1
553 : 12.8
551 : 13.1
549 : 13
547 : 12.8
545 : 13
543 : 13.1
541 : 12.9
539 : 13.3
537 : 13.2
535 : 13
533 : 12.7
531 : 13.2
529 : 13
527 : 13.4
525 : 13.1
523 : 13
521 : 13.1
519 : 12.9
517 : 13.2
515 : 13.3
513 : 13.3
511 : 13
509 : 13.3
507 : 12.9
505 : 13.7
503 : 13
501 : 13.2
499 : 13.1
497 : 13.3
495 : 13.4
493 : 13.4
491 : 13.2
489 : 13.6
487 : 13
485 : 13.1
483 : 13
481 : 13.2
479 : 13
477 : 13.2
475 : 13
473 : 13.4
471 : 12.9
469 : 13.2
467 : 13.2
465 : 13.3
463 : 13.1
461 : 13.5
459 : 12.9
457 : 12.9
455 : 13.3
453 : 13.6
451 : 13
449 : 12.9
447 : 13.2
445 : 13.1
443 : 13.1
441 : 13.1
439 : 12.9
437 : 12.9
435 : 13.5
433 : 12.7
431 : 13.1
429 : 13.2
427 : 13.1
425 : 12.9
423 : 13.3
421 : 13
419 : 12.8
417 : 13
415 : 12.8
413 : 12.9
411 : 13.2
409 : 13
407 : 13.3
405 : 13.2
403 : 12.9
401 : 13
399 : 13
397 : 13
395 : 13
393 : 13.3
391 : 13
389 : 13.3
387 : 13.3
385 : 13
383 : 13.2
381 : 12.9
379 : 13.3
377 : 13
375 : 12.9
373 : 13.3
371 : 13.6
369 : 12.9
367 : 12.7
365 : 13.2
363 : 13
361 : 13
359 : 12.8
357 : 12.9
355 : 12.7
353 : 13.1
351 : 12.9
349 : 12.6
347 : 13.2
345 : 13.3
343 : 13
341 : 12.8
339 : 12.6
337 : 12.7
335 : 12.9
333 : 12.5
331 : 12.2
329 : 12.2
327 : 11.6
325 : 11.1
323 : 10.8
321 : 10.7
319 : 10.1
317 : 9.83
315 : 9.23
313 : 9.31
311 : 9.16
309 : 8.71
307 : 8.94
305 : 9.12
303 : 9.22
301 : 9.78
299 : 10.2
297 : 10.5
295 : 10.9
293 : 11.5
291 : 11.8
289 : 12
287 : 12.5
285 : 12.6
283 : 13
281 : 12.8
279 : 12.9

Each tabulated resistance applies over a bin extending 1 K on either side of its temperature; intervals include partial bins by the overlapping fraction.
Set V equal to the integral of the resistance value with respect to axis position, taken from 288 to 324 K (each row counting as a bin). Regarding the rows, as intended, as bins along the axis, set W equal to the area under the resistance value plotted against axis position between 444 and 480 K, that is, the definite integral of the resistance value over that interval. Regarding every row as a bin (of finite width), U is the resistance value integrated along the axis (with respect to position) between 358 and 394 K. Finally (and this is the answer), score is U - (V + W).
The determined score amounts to -366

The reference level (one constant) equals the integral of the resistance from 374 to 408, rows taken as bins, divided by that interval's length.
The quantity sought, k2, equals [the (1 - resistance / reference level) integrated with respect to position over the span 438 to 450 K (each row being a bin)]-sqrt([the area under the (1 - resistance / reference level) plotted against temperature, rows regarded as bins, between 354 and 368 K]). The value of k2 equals -0.42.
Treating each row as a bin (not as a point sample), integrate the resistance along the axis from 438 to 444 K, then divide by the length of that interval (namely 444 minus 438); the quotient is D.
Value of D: 13.0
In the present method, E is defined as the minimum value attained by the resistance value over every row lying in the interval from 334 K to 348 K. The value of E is 12.6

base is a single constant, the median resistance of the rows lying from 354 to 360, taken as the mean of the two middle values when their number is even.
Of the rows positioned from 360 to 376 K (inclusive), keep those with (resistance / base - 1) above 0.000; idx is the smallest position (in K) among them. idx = 361 K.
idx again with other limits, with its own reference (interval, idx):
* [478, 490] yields 479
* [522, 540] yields 523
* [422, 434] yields 423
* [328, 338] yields 335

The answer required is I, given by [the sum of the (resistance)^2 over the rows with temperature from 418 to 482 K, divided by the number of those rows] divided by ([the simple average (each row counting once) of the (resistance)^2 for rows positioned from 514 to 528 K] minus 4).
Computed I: 1.02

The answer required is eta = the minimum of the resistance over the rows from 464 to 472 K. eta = 12.9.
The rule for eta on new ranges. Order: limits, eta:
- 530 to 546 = 12.7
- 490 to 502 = 13.1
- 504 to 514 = 12.9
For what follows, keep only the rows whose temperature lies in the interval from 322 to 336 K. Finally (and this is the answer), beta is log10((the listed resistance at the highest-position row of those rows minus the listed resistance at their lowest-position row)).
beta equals 0.32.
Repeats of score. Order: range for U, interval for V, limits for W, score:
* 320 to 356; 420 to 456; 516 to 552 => -496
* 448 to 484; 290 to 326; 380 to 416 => -359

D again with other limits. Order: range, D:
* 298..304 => 9.7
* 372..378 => 13.1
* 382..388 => 13.2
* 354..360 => 12.8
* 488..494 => 13.4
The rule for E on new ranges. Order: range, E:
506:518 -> 12.9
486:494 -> 13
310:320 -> 9.16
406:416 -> 12.8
